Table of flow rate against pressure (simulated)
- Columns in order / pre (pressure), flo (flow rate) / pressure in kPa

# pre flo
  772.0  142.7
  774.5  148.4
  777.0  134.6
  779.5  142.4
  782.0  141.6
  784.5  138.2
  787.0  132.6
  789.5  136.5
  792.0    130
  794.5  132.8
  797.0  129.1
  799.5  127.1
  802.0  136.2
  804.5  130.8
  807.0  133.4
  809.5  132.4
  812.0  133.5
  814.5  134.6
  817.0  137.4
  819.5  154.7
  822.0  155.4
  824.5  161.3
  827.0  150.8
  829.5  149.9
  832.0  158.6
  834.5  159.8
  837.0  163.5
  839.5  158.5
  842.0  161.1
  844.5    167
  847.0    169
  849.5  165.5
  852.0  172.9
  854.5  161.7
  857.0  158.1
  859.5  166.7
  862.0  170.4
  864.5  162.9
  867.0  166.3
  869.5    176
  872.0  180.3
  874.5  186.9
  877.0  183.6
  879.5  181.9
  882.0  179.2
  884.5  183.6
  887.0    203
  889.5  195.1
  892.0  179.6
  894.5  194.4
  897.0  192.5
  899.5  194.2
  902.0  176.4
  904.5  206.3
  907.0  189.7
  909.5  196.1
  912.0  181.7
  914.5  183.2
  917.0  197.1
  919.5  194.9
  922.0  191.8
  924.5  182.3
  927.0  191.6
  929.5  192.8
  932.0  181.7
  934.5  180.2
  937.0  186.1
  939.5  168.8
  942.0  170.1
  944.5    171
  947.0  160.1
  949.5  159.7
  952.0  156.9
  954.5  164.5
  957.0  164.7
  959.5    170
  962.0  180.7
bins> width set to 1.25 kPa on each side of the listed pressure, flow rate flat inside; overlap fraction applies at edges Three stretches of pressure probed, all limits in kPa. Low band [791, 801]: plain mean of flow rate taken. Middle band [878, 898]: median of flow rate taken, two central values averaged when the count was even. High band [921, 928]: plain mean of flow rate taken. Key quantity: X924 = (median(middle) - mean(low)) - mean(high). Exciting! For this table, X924 -130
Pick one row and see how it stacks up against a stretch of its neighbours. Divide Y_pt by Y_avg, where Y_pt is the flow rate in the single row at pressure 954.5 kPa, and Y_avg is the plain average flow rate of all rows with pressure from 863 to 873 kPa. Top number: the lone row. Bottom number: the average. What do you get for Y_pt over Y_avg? 0.96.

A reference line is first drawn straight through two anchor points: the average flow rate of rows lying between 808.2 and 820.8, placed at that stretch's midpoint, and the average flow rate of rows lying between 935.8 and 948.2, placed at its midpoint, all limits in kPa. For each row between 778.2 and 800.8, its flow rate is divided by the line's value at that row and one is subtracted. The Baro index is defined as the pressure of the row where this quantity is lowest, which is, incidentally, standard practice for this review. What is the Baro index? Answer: 799.5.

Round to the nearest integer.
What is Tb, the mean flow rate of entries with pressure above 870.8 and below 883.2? 182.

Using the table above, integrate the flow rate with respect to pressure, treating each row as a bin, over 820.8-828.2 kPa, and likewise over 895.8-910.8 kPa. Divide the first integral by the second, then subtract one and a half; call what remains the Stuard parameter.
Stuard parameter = -1.1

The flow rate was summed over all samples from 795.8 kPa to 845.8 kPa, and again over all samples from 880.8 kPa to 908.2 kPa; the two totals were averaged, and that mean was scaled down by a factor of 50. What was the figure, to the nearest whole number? 50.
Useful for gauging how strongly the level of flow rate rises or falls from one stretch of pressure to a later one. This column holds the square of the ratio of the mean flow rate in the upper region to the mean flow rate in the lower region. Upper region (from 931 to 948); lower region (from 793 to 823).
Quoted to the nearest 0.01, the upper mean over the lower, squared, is 1.63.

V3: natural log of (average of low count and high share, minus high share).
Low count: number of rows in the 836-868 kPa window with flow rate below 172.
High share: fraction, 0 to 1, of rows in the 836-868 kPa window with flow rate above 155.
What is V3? 1.7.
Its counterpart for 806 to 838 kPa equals 1.8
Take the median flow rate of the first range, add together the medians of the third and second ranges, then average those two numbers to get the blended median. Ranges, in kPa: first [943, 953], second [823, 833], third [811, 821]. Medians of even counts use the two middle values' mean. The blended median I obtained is 225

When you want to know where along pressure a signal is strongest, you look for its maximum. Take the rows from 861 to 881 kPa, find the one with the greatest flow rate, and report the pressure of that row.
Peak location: 874.5 kPa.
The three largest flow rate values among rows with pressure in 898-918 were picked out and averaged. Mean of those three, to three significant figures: 200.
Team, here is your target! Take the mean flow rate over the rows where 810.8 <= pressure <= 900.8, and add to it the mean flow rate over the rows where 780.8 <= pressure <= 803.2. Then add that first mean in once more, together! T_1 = 471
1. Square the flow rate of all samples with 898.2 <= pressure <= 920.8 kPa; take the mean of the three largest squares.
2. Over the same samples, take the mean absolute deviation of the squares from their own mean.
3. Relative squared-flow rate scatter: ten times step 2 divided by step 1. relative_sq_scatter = 0.70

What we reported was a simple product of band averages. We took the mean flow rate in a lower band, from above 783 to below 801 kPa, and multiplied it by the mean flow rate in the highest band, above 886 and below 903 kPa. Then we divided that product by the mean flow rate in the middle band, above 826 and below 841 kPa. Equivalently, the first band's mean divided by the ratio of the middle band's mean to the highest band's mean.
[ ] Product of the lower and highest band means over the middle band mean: 161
